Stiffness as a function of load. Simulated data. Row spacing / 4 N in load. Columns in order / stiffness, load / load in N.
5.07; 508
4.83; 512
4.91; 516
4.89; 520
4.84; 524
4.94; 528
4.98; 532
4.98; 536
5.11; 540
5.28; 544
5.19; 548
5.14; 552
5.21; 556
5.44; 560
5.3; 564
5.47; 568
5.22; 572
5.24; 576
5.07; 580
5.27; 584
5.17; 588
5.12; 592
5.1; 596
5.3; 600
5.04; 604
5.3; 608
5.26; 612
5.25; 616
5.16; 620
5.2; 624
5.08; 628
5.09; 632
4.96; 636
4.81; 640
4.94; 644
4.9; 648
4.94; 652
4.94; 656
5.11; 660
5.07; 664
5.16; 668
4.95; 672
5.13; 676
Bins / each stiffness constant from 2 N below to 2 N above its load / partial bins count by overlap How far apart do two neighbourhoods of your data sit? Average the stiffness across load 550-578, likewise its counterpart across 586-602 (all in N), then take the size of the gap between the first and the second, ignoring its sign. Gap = 0.116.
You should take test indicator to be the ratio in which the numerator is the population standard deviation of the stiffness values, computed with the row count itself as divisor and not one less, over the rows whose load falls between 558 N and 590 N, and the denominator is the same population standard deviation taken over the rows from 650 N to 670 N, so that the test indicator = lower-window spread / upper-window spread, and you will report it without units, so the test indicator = 1.4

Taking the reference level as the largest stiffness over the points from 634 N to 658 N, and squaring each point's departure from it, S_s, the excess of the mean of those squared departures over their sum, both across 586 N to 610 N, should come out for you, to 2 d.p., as -0.27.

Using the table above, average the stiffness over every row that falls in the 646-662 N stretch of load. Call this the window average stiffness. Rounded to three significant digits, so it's 4.97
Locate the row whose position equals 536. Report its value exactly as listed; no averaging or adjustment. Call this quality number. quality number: 4.98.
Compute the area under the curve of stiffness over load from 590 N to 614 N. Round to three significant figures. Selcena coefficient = 124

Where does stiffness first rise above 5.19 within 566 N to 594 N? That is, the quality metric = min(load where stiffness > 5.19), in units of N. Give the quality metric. 568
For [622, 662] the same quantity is 624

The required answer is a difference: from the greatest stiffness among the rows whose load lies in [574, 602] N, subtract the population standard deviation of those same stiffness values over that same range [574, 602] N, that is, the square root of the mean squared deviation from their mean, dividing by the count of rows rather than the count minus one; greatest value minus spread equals 5.22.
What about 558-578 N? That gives 5.37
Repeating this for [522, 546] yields 5.14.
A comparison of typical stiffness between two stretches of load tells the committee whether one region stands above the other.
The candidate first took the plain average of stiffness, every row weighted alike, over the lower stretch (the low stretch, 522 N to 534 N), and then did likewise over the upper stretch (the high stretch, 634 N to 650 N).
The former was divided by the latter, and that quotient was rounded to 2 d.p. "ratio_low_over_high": 1.00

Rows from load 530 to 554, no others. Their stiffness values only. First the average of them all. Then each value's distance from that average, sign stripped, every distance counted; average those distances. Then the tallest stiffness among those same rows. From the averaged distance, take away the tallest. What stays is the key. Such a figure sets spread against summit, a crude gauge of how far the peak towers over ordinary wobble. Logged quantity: -5.19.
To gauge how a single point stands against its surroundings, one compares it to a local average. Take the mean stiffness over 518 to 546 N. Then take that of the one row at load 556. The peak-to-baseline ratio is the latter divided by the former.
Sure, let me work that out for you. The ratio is 1.04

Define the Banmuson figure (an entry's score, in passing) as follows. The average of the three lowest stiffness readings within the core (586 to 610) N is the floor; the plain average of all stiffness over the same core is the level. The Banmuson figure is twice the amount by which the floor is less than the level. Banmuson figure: 0.170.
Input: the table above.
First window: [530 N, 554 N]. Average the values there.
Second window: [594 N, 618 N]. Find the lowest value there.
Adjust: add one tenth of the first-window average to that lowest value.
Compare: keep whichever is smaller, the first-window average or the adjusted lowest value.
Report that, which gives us 5.11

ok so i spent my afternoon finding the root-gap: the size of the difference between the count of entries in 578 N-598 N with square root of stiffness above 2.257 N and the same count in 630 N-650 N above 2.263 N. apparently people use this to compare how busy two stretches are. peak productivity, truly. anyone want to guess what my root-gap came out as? 4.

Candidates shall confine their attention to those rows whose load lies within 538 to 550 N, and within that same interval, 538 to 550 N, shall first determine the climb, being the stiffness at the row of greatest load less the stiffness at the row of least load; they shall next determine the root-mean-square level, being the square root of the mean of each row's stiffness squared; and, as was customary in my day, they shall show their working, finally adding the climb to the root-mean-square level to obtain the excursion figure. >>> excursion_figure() 5.27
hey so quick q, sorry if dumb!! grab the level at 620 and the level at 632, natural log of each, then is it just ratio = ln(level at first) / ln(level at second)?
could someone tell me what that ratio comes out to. 1.01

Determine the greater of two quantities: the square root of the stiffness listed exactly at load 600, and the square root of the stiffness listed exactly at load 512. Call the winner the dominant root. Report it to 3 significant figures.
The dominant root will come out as 2.30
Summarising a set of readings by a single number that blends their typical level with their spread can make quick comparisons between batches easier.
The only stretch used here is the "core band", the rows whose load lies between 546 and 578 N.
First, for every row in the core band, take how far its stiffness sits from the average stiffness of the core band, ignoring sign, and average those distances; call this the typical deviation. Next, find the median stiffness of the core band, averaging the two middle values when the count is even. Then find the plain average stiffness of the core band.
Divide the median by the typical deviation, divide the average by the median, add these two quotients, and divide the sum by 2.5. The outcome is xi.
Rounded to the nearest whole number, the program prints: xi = 22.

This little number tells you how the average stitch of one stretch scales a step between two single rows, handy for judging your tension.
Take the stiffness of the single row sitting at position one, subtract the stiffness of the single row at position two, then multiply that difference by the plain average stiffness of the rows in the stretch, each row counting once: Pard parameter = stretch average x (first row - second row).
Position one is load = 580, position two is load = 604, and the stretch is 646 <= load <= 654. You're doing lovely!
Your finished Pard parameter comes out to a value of 0.15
